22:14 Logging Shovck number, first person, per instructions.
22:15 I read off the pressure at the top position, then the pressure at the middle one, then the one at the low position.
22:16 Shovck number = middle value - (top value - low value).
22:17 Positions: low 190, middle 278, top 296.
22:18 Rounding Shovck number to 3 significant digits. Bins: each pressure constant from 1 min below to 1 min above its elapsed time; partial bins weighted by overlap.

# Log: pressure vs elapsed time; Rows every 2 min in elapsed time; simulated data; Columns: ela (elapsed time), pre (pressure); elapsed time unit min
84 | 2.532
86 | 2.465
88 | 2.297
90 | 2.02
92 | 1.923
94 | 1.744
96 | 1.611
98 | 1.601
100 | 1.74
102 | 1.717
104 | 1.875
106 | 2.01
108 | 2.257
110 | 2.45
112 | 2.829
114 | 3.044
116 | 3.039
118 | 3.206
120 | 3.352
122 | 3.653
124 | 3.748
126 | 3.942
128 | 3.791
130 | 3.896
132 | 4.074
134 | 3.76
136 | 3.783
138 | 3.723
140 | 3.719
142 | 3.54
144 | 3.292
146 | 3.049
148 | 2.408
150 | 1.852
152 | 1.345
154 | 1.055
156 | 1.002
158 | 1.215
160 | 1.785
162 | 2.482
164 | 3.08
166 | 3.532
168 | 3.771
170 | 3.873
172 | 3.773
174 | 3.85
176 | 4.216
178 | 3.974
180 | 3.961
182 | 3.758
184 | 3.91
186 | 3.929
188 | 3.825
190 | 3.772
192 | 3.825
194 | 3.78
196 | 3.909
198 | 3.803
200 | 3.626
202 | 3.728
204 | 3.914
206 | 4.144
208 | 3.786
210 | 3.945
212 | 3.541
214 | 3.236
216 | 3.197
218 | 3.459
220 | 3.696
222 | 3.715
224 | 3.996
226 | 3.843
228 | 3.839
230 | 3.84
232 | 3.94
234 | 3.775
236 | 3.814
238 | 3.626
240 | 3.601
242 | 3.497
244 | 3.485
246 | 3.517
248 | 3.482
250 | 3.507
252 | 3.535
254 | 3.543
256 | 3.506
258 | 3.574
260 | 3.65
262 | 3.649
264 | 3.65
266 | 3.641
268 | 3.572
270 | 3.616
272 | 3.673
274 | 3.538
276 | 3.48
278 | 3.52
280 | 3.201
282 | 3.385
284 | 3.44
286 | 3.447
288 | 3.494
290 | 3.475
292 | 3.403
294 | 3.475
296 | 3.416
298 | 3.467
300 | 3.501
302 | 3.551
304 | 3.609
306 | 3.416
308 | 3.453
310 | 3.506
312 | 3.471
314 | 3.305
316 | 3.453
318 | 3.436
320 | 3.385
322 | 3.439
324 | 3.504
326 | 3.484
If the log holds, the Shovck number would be 3.88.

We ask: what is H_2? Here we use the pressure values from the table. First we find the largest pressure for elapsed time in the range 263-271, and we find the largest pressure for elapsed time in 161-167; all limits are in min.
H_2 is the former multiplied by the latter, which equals 12.9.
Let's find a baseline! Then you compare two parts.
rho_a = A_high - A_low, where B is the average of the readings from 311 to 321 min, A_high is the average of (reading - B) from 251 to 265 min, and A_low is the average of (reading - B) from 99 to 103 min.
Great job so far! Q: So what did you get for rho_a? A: 1.9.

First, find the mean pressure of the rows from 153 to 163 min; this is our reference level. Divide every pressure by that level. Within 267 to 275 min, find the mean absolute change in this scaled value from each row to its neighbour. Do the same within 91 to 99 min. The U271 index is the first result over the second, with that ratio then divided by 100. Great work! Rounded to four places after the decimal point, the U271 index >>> 0.0073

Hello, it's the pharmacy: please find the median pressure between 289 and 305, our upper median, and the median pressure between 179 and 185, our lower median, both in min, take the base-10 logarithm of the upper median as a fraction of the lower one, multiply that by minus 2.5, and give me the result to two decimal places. 0.13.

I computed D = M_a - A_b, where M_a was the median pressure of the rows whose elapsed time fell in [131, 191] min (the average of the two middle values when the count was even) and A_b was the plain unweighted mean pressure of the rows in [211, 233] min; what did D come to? 0.1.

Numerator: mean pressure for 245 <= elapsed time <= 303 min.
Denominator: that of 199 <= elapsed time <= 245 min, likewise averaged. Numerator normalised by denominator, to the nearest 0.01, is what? 0.95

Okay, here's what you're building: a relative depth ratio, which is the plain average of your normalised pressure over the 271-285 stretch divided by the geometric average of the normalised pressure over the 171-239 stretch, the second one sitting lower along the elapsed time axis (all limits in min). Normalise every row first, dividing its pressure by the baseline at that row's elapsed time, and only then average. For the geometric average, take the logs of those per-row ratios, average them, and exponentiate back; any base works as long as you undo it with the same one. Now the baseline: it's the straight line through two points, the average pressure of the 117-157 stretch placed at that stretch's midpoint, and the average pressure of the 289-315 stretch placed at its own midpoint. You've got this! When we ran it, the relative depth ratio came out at 0.87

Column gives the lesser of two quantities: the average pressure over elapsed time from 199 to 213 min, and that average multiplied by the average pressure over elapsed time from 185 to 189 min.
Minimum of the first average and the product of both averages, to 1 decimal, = 3.8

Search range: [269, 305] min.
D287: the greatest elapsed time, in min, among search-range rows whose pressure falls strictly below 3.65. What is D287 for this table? 304 min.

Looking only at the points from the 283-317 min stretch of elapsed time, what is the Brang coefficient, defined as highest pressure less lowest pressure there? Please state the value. 0.30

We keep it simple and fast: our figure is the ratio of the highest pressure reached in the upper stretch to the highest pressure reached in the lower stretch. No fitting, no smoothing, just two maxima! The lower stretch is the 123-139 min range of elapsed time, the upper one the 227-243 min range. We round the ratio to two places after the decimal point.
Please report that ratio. 0.97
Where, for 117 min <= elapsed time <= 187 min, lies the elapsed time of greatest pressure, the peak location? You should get 176 min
